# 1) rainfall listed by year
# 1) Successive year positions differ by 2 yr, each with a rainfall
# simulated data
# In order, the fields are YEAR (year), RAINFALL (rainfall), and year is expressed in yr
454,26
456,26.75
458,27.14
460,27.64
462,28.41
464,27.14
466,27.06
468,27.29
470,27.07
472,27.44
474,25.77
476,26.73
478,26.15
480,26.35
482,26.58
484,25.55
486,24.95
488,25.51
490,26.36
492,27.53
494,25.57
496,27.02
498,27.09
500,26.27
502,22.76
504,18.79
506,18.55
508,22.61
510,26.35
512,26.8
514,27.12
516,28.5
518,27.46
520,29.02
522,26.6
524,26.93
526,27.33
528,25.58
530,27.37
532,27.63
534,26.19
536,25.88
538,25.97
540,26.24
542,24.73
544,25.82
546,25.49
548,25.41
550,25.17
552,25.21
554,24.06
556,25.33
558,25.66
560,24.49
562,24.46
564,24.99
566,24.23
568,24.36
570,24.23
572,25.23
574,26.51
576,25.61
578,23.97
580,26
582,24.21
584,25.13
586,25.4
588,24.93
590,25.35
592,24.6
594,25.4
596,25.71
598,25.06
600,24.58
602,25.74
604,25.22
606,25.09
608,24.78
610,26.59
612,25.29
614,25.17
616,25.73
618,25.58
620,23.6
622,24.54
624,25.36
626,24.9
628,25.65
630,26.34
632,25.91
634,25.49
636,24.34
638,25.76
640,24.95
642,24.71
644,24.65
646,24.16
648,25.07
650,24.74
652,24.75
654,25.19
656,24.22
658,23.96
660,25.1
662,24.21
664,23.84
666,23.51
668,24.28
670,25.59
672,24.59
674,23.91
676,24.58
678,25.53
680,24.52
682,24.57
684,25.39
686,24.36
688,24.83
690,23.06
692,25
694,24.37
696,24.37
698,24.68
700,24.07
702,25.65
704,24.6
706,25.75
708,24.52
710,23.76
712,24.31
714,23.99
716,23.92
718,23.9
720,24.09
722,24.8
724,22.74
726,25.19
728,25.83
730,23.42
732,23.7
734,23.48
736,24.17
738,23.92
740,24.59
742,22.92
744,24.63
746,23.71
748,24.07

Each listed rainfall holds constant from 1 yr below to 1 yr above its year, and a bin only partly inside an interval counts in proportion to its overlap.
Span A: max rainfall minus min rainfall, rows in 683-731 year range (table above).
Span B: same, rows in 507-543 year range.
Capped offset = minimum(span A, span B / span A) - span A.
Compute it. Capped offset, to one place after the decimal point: -1.0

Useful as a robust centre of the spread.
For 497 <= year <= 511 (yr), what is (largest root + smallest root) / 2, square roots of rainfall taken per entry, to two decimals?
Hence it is 4.76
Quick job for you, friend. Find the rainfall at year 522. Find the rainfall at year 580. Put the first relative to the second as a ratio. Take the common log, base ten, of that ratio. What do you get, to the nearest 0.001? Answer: 0.010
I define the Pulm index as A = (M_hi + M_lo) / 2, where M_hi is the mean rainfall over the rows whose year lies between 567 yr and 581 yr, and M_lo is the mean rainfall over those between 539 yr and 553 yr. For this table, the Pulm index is 25.3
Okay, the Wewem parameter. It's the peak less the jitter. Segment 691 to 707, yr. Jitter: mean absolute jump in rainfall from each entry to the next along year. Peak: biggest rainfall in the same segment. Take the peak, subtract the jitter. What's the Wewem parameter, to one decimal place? 25.0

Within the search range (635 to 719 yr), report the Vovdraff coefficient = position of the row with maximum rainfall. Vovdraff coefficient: 638 yr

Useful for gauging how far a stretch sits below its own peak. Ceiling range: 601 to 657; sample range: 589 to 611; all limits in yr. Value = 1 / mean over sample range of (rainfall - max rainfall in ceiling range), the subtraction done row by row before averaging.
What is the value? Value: -0.77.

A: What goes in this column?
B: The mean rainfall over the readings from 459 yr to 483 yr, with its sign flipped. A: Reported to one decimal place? -27.0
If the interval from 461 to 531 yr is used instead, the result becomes -26.1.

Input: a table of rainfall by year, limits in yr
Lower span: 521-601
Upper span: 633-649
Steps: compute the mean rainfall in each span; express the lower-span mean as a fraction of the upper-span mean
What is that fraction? 1.02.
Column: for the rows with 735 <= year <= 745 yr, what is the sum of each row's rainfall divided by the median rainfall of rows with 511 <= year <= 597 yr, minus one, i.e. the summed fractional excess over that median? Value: -0.28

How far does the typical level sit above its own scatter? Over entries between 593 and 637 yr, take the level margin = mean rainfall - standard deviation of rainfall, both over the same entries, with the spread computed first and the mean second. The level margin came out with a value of 24.6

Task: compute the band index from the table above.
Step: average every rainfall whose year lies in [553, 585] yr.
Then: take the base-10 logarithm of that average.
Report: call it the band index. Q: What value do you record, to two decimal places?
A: 1.40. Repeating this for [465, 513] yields 1.41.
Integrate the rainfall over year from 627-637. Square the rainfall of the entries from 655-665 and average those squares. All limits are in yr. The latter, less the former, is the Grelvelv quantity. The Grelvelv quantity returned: 334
